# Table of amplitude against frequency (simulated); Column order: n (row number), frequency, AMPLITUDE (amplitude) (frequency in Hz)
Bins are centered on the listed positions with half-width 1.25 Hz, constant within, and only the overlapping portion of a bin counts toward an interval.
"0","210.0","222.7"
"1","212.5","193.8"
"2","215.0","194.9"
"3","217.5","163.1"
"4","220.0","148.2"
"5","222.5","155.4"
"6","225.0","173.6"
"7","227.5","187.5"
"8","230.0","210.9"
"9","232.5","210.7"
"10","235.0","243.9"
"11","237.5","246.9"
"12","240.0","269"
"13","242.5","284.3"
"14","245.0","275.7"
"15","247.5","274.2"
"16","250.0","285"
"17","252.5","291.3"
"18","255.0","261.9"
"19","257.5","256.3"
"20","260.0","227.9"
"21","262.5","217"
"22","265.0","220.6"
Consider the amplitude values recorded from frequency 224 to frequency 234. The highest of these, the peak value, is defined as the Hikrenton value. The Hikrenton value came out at 210.9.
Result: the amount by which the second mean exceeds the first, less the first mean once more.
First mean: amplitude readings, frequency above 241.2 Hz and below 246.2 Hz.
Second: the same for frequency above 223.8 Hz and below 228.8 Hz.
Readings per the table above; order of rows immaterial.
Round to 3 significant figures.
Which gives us -379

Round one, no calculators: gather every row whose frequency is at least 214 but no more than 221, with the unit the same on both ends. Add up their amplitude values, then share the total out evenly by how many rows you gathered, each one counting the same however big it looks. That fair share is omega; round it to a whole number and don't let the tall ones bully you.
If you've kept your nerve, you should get 169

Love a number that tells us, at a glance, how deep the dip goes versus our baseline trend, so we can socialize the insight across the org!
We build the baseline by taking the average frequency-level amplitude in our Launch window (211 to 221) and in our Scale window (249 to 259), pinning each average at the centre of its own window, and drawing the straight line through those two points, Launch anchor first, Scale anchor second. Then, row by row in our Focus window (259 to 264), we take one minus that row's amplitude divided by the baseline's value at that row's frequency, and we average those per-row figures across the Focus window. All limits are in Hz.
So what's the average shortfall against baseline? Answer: 0.24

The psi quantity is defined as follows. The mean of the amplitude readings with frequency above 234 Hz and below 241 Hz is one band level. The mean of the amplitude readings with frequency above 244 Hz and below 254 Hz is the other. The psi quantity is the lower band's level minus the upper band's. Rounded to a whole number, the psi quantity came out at -28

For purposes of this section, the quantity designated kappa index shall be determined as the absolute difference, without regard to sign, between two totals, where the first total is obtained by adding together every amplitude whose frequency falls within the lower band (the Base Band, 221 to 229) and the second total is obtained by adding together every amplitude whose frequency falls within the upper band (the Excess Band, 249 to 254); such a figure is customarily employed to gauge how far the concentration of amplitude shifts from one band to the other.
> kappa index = 60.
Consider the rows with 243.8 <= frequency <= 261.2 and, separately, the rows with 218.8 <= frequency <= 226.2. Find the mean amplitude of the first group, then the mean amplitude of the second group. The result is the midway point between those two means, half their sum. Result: 213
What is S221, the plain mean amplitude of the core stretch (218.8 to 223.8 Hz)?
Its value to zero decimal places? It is 152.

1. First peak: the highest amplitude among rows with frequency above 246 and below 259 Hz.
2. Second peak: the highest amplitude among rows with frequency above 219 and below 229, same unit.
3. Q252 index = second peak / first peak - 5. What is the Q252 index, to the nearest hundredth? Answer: -4.36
